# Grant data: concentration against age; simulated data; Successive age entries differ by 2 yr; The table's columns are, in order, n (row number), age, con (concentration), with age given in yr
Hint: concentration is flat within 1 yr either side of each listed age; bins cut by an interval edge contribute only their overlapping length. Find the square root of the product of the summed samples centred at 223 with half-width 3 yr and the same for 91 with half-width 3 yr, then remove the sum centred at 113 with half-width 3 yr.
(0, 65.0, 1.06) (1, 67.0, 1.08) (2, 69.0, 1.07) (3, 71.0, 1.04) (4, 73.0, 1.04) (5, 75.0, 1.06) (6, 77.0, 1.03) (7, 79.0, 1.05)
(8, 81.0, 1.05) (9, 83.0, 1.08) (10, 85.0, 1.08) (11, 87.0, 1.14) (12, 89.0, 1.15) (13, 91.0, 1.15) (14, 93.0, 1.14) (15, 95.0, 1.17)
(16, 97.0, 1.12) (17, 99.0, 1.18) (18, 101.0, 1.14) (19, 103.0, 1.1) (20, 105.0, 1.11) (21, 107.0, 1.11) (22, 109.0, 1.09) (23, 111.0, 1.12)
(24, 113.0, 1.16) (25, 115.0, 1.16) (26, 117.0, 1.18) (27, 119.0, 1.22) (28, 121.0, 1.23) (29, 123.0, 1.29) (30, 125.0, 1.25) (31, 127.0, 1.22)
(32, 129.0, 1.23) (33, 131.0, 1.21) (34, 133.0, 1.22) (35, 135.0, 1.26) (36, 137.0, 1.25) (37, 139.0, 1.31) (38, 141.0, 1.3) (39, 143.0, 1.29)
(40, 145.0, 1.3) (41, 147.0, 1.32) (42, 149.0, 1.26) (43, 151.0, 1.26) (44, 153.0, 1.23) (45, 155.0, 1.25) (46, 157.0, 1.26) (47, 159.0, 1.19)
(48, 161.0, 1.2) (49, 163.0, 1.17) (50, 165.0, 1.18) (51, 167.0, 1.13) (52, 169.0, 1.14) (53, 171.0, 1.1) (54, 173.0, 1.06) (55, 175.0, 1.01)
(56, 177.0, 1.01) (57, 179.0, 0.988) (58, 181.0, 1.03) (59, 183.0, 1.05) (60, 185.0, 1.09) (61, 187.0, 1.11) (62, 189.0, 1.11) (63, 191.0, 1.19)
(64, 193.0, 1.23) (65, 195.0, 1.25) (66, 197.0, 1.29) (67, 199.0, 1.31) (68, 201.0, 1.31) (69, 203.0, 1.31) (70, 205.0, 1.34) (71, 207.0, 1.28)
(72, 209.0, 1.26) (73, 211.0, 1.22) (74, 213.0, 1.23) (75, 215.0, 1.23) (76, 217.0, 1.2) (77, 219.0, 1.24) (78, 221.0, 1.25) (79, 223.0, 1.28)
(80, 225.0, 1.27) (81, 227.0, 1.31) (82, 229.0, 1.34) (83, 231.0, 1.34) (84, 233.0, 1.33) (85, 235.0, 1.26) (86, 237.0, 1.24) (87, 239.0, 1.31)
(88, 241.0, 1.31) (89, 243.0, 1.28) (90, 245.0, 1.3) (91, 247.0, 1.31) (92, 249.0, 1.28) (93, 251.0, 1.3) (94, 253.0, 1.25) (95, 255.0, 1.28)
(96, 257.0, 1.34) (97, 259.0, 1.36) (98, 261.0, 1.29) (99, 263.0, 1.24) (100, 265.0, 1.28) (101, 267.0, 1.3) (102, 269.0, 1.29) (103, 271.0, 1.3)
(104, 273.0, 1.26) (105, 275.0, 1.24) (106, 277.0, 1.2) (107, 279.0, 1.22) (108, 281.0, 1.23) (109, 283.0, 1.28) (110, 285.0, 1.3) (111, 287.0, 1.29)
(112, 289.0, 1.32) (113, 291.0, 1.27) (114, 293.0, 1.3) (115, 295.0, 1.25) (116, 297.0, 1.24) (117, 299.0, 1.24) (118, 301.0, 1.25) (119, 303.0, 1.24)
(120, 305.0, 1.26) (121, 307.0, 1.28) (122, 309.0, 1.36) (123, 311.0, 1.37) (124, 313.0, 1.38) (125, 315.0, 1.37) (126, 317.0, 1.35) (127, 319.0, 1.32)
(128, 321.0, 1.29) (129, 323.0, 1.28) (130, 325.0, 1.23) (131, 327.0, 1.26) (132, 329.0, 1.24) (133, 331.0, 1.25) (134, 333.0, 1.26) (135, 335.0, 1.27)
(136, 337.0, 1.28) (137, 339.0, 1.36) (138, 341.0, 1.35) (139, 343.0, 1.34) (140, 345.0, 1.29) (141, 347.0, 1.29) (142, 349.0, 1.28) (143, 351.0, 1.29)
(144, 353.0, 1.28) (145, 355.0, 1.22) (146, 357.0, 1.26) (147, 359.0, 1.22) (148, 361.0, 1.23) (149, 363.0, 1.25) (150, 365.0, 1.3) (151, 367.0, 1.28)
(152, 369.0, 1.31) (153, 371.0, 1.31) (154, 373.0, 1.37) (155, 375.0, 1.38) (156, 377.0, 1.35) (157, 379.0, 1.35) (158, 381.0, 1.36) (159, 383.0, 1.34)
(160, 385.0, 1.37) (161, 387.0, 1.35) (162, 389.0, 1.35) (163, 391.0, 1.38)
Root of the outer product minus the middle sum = 0.18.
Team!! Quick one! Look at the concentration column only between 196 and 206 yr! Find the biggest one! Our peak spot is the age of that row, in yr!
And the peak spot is 205.0 yr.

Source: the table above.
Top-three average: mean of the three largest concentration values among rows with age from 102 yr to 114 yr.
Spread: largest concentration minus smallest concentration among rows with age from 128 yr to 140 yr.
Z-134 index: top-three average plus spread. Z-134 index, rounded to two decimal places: 1.23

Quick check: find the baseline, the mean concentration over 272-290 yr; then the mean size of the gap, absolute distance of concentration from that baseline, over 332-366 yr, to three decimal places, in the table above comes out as 0.035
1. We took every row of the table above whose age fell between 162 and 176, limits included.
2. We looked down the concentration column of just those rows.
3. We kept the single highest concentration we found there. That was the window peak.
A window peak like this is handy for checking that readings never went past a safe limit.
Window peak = 1.18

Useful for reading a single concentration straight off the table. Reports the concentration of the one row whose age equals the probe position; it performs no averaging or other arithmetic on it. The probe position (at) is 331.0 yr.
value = 1.25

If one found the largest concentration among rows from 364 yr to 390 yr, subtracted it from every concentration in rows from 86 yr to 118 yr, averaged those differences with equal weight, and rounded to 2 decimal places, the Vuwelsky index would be -0.24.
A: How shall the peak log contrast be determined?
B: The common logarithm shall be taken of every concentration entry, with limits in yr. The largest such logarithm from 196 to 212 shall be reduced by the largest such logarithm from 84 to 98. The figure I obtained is 0.059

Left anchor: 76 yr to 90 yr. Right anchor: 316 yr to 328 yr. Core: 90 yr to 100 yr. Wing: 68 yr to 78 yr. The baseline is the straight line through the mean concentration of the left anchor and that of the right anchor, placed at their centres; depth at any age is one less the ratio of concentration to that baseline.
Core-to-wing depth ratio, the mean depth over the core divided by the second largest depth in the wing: -1.7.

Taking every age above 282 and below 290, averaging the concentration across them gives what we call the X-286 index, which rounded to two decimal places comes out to 1.30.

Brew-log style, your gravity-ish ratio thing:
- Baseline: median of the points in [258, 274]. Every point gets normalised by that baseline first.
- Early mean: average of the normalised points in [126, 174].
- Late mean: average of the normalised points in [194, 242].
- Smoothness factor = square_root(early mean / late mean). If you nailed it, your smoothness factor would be 0.977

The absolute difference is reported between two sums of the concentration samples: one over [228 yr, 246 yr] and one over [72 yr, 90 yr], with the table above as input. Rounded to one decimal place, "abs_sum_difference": 2.0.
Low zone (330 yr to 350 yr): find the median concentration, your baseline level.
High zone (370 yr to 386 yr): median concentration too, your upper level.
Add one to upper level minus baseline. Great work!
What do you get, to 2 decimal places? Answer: 1.07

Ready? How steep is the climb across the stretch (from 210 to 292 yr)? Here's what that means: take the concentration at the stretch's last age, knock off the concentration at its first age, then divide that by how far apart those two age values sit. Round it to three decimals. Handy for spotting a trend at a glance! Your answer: 0.001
